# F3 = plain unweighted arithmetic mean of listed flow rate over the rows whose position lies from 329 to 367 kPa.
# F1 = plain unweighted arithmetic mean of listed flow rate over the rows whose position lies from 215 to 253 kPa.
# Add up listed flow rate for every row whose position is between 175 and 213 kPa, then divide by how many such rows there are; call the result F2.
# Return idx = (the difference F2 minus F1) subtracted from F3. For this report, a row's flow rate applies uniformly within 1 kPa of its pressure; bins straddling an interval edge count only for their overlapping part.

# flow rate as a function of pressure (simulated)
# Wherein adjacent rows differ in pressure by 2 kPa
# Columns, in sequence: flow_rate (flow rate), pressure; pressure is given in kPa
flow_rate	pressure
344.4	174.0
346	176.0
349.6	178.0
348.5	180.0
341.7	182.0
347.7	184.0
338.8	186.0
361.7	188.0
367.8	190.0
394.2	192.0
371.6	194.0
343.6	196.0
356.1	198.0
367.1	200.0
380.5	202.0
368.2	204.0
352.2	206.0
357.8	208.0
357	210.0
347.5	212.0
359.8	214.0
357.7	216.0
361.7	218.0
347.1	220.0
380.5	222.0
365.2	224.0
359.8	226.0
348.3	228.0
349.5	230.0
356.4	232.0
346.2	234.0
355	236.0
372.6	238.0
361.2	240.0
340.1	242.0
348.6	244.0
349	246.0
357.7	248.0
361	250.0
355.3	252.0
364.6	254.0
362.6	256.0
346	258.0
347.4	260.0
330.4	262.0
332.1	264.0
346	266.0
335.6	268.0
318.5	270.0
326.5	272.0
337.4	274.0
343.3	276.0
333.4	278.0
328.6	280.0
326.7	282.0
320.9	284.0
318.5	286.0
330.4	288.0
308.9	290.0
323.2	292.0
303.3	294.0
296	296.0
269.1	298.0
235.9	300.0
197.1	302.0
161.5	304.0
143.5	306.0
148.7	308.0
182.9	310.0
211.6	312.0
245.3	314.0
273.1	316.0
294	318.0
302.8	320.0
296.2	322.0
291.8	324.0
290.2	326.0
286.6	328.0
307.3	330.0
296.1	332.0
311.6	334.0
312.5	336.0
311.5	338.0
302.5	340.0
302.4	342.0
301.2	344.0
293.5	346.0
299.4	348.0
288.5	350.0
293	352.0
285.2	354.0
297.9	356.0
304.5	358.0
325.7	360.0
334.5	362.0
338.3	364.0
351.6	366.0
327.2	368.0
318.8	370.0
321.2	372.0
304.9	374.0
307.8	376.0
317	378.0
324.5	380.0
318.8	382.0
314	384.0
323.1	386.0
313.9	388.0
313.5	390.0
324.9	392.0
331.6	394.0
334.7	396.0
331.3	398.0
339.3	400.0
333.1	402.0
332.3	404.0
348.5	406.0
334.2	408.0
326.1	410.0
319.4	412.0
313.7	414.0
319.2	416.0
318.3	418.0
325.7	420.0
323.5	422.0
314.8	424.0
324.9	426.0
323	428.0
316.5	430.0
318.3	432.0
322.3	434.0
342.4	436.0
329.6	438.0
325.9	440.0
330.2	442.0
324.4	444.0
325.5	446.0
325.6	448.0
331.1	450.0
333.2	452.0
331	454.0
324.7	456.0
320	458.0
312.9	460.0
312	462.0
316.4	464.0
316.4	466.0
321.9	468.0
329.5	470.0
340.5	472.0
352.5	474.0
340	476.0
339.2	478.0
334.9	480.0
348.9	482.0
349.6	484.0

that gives 307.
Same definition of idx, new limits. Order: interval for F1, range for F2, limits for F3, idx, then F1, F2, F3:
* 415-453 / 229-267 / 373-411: 298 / 325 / 352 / 325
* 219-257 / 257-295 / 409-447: 351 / 357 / 329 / 323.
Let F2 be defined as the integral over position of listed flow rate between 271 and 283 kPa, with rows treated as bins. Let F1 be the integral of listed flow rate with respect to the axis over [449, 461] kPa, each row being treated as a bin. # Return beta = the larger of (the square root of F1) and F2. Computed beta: 3992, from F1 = 3906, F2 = 3992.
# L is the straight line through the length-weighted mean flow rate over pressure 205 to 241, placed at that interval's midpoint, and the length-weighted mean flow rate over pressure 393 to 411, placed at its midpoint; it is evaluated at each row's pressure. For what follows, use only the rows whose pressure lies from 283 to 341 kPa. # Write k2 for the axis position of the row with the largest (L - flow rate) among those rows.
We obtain 306.0 kPa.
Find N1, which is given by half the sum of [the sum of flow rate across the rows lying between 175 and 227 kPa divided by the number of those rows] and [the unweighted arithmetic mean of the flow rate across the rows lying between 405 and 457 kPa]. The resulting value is 342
